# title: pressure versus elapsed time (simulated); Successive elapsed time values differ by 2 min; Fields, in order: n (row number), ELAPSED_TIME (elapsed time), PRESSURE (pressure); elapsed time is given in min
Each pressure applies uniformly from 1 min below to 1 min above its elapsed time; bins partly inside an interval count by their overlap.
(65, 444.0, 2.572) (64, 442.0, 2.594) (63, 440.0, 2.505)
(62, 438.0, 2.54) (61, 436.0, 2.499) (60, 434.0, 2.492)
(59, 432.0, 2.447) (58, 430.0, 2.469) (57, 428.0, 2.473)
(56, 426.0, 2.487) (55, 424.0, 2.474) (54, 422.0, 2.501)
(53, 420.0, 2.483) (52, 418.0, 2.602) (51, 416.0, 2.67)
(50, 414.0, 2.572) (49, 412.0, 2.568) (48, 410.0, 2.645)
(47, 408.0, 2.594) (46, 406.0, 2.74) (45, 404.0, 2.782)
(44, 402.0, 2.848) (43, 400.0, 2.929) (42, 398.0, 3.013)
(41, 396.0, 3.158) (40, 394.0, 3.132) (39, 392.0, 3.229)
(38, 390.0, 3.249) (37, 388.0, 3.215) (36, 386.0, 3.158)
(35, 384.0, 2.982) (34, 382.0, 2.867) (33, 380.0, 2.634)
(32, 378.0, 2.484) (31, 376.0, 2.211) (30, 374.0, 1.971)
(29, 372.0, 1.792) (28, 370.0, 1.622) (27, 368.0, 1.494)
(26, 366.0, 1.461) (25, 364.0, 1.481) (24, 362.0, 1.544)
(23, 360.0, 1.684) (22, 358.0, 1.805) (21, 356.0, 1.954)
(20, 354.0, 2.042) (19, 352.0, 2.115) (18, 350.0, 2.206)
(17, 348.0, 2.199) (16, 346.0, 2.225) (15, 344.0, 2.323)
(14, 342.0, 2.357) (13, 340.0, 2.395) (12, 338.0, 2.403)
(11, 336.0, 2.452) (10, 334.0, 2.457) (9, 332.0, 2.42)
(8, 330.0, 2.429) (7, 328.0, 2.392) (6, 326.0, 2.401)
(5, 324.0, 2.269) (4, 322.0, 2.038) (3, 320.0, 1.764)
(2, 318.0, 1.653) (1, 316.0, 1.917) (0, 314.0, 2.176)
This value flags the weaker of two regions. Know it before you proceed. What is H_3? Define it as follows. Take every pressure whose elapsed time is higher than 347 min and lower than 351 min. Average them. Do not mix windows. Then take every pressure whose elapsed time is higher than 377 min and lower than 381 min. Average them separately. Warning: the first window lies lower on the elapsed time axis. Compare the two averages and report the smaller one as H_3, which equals 2.2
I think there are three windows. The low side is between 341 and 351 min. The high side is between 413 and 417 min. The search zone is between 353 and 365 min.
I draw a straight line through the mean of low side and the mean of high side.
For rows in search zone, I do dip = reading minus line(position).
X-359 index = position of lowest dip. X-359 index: 364.0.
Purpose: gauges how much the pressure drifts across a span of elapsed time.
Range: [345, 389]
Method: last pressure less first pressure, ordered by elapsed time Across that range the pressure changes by 1.0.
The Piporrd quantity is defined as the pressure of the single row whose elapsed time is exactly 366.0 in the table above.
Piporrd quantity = 1.461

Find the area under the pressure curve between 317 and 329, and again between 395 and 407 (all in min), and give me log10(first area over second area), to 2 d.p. -0.14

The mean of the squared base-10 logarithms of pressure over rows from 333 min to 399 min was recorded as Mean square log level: 0.139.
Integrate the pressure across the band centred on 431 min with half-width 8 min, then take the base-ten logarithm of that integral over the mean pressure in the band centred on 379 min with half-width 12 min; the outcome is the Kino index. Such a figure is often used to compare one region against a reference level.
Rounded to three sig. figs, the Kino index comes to 1.21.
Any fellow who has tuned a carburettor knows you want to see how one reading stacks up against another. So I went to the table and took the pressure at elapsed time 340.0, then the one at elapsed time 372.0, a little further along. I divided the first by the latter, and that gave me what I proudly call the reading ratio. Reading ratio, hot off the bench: 1.3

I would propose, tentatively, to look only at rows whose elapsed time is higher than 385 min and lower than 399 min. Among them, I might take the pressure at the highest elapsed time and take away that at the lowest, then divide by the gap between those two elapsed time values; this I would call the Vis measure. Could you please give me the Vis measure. -0.012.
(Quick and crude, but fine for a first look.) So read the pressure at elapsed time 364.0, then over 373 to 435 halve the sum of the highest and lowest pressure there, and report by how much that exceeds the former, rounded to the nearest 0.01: 1.13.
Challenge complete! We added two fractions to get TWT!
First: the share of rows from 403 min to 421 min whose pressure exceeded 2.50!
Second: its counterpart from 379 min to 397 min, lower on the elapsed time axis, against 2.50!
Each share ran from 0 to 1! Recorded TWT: 1.9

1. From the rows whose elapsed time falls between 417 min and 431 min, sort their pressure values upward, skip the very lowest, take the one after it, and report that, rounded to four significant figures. 2.473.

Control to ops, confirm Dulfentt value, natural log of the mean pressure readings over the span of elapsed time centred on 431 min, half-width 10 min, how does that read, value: 0.91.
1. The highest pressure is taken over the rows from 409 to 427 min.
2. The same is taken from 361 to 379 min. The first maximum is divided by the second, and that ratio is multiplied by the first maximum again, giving 2.9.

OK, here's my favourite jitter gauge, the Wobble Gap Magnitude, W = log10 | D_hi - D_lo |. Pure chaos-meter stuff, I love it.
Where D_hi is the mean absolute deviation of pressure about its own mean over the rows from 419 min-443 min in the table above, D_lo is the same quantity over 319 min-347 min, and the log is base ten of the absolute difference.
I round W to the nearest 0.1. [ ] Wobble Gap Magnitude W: -1.0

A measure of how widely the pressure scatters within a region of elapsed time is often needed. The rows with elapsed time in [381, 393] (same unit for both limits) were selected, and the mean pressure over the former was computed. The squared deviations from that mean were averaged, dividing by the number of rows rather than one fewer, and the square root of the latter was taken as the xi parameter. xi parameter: 0.14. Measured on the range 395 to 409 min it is 0.17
